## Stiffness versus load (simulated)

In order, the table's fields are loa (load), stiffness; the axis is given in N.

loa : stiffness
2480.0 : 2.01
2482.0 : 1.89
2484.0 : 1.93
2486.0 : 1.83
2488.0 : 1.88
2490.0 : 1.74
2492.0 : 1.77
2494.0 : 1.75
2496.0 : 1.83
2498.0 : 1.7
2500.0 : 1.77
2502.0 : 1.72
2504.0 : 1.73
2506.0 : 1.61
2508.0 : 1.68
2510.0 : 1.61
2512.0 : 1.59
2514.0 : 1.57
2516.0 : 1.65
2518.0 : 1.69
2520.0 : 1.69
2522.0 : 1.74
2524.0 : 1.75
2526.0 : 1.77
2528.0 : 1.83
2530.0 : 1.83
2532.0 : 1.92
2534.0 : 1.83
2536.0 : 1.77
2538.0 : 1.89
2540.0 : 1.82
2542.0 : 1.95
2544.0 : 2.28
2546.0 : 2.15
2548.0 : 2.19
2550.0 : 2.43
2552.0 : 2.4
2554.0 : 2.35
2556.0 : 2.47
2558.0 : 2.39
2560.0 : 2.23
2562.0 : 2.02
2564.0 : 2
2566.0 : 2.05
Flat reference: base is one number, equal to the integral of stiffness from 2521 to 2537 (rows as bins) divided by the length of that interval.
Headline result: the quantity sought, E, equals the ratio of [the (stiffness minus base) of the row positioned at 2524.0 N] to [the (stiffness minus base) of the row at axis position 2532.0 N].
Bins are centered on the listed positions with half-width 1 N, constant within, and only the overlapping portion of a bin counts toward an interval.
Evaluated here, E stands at 0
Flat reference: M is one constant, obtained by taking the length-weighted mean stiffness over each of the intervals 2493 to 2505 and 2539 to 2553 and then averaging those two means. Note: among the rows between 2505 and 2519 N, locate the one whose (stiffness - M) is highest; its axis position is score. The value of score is 2518.0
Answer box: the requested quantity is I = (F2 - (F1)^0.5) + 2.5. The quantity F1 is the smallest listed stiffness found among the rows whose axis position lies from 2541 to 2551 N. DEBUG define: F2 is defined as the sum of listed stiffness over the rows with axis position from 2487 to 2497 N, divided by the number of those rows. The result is 2.90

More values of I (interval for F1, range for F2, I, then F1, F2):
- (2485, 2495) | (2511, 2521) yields 2.82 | 1.74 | 1.64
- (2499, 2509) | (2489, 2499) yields 2.99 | 1.61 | 1.76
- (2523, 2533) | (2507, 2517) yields 2.80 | 1.75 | 1.62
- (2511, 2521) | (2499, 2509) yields 2.95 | 1.57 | 1.70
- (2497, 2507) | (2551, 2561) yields 3.60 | 1.61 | 2.37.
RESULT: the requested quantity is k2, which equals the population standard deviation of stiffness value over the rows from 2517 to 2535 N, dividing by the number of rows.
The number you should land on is 0.071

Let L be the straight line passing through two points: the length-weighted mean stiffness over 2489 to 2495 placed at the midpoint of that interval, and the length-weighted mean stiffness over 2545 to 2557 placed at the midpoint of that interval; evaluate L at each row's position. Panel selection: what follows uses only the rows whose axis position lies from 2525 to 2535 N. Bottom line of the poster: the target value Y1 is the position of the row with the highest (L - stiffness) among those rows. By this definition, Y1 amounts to 2534.0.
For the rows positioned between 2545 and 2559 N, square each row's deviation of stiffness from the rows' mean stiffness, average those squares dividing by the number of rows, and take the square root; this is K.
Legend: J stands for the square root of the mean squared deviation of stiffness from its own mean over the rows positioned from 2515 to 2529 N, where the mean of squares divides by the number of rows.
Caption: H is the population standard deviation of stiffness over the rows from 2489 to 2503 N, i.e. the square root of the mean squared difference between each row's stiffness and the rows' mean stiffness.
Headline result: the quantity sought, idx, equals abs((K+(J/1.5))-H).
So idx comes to 0.112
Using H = 0.039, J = 0.056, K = 0.11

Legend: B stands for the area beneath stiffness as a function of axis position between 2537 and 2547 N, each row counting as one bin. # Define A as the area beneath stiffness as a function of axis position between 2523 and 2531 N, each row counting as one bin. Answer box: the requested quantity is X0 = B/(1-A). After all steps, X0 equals -1.5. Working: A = 14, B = 20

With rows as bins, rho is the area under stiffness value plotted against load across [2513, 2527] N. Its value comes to 23.7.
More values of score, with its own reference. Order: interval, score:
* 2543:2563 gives 2556.0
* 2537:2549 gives 2544.0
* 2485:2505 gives 2488.0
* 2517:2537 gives 2532.0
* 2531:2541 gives 2532.0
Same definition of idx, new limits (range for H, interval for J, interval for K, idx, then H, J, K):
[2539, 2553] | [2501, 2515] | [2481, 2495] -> 0.099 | 0.208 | 0.060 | 0.07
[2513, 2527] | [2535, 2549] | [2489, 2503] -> 0.098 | 0.064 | 0.184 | 0.04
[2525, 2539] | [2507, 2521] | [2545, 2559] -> 0.092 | 0.052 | 0.046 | 0.11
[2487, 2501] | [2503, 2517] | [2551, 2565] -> 0.154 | 0.055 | 0.052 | 0.18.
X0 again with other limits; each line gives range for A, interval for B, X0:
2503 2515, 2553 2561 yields -1.0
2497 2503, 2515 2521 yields -1.1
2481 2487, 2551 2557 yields -1.4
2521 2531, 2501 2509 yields -0.8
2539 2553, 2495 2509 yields -0.8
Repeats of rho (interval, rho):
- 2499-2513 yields 23.4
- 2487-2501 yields 24.9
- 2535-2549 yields 28.1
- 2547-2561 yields 32.9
